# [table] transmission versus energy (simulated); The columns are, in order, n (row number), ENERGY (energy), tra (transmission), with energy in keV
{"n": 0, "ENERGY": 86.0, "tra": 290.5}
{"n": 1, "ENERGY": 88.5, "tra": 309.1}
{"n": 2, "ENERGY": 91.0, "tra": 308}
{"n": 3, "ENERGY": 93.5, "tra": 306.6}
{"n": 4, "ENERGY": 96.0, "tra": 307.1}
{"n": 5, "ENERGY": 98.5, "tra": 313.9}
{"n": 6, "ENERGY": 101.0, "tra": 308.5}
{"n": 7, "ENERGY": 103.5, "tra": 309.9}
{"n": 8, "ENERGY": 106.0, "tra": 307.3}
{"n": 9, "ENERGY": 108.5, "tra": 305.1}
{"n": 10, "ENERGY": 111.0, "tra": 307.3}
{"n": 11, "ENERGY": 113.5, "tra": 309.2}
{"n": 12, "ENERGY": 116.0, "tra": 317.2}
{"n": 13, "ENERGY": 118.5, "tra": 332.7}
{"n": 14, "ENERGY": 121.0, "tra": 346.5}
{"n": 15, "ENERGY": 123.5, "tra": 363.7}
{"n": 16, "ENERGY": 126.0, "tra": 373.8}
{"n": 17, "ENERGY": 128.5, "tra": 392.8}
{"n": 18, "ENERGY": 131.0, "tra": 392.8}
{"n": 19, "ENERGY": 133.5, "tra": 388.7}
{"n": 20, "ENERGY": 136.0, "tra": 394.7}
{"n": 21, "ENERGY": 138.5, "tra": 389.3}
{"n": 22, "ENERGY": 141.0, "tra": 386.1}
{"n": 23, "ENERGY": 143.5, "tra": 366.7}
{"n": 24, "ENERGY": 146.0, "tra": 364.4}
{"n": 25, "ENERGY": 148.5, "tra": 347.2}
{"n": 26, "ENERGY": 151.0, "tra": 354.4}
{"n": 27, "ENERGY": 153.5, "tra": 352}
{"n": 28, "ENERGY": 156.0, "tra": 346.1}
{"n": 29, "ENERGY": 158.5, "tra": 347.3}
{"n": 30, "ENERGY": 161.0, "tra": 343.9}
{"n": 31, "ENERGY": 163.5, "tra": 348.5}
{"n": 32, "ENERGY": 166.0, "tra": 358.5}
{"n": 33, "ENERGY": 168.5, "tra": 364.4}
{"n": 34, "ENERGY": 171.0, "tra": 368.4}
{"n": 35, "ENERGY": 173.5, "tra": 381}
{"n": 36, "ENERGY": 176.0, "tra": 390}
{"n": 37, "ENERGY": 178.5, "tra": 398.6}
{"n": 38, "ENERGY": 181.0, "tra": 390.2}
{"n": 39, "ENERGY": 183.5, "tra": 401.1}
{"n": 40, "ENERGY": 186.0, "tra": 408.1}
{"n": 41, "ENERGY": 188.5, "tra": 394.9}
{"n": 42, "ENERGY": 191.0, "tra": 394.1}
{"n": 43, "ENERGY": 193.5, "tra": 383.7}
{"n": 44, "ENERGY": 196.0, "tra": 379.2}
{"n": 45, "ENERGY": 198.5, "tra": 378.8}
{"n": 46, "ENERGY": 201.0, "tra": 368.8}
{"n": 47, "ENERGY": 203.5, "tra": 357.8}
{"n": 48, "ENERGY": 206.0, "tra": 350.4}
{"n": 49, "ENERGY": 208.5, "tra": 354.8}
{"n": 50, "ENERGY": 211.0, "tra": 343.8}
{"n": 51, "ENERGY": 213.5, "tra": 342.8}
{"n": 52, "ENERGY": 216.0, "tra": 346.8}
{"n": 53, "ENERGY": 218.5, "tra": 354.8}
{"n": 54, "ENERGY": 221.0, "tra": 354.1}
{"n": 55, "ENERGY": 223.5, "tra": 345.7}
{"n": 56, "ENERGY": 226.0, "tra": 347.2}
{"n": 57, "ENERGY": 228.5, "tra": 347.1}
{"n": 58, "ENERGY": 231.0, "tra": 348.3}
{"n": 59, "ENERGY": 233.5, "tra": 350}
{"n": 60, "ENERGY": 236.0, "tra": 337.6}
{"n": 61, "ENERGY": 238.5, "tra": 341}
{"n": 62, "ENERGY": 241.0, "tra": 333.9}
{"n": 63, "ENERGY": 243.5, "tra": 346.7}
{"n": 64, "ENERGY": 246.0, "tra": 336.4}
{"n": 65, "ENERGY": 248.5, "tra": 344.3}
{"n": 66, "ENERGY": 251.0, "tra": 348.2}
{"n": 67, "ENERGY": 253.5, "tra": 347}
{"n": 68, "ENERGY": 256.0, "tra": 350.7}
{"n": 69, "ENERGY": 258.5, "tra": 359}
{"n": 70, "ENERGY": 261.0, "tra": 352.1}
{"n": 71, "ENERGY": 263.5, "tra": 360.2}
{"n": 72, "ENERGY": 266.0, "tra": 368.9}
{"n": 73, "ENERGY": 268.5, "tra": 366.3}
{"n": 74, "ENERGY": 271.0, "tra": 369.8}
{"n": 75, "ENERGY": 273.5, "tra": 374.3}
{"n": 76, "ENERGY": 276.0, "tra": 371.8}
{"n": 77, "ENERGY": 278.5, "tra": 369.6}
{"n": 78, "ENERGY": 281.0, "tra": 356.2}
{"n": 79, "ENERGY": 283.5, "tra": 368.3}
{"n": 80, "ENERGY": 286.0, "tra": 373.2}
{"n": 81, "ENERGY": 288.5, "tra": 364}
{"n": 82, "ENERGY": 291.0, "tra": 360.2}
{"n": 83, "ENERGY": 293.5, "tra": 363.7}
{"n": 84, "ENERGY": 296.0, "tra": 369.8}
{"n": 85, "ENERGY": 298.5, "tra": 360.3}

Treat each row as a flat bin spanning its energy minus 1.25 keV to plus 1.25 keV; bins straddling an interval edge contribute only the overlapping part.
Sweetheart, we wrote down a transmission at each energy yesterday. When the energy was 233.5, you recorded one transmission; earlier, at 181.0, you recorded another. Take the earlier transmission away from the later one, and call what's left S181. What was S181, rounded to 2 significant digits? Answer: -40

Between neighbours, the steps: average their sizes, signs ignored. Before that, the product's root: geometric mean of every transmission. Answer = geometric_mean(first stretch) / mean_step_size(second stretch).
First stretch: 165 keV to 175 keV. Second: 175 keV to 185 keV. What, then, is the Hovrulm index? 40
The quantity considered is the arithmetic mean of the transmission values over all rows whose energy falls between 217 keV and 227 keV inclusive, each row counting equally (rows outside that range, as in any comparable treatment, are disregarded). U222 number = 350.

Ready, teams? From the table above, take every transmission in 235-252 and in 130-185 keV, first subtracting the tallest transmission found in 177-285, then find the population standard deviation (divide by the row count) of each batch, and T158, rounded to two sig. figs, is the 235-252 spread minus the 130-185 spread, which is -14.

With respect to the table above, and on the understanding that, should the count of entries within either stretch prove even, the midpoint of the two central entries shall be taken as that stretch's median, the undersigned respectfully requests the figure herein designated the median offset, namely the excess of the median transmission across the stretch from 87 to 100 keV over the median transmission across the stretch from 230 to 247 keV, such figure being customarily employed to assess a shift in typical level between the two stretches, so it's -33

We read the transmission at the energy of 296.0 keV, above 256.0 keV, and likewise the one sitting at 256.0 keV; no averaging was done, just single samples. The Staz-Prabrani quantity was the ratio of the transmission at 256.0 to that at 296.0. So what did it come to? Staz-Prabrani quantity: 0.95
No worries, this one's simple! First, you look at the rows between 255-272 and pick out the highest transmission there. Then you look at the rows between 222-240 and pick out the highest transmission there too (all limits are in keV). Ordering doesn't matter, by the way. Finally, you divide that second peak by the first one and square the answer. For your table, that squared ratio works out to 0.90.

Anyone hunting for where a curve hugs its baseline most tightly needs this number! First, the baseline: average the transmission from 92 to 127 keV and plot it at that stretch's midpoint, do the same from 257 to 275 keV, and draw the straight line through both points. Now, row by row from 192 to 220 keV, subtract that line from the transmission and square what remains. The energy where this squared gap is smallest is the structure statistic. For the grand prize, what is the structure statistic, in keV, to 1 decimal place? 206.0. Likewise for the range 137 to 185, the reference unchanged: 161.0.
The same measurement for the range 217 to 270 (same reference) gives 268.5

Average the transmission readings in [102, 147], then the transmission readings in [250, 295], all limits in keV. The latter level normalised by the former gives 1.03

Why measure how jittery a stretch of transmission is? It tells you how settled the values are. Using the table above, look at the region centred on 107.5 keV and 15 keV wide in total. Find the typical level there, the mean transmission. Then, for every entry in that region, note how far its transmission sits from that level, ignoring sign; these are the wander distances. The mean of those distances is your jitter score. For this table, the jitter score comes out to 1.3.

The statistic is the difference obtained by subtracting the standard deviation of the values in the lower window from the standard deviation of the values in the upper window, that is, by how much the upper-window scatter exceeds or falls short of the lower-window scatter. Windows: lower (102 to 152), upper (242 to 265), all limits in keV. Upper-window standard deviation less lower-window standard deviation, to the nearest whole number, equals -26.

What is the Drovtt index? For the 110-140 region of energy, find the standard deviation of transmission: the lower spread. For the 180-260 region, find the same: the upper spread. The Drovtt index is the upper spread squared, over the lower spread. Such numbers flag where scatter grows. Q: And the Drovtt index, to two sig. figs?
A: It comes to 12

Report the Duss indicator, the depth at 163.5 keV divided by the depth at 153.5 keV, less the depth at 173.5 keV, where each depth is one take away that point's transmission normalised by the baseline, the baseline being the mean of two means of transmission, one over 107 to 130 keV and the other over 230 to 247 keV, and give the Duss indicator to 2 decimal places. 0.82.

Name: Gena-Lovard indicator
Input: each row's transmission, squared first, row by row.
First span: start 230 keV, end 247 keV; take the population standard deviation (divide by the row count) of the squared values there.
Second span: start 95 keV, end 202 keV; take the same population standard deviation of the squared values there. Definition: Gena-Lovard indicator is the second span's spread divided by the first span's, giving 5.5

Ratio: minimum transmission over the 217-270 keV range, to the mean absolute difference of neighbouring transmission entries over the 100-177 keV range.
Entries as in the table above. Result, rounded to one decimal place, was 46.0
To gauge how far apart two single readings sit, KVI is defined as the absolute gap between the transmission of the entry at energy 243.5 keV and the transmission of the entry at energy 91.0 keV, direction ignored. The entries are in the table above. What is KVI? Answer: 39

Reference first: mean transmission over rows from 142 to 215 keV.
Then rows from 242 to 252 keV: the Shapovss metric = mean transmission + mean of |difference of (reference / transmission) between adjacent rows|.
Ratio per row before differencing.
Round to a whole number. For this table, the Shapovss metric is 344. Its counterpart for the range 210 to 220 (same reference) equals 347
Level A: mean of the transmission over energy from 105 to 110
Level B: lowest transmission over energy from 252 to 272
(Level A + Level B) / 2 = 327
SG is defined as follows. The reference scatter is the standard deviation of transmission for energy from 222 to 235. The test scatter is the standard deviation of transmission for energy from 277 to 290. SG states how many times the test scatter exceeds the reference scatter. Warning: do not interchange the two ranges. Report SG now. 4.1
